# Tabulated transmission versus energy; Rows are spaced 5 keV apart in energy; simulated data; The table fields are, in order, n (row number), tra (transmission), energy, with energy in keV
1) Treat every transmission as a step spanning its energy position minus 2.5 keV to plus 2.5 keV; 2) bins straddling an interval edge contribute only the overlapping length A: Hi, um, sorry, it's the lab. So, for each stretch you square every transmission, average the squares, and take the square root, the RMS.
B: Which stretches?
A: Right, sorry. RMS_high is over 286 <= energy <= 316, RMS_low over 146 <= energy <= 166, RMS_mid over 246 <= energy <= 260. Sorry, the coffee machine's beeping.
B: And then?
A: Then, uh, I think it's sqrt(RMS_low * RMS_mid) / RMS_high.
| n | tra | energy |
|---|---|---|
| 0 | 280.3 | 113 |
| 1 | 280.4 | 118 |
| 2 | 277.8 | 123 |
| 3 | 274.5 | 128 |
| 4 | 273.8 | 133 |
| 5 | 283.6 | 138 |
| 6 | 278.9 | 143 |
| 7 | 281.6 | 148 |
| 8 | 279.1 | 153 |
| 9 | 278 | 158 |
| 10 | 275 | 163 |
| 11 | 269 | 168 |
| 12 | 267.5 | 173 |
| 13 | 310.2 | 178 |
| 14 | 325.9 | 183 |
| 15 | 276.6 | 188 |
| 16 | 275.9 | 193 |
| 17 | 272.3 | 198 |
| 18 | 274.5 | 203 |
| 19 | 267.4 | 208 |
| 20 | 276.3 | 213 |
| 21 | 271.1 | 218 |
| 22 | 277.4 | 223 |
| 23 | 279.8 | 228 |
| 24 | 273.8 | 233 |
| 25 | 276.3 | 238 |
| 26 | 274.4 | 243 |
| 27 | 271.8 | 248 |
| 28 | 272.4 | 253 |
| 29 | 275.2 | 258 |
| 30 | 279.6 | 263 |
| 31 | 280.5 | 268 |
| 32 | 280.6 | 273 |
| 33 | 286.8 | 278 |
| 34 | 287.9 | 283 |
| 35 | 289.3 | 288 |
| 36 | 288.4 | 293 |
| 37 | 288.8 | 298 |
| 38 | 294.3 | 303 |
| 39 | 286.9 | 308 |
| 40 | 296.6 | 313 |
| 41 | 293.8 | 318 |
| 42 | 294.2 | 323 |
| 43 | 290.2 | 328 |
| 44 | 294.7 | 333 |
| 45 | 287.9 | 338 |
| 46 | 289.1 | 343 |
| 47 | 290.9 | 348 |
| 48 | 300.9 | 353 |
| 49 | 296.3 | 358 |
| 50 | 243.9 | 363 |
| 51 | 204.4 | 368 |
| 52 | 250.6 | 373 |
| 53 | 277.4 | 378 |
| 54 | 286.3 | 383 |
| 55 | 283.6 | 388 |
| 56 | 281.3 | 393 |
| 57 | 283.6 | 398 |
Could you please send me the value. 0.95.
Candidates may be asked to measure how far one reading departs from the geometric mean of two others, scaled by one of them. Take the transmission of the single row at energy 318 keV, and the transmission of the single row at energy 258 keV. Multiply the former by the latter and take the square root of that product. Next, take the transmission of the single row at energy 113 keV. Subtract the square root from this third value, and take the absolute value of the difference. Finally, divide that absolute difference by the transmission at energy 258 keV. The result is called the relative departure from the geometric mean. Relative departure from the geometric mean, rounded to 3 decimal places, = 0.015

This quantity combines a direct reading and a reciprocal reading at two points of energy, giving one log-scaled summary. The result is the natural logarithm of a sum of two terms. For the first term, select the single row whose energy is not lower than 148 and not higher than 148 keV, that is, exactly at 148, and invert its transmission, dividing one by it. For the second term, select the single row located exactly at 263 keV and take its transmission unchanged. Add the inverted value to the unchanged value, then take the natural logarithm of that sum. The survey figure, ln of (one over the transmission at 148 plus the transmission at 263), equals 5.63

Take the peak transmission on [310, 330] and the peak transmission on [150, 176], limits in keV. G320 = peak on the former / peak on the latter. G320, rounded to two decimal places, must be 1.06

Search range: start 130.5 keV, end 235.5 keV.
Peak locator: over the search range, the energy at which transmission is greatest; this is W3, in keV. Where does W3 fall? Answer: 183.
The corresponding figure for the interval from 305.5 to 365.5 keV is 353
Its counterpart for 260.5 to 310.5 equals 303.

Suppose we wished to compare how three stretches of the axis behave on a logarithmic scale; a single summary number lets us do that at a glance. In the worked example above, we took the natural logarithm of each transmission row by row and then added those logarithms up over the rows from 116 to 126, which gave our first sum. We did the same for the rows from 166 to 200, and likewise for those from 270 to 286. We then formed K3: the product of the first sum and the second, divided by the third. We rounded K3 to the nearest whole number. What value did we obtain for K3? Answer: 26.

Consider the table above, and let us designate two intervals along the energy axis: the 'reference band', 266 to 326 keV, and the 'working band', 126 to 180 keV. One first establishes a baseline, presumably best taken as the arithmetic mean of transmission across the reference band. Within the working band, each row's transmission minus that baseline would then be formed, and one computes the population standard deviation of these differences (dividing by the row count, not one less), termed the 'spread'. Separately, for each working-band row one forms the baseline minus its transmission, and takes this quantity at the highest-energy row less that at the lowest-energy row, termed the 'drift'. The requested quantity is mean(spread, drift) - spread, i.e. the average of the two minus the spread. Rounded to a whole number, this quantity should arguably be -23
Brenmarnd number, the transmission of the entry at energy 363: 243.9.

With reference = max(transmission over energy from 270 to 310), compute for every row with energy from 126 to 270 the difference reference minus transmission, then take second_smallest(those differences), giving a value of -16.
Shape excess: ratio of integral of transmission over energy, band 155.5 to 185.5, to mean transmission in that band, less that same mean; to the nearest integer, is -258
